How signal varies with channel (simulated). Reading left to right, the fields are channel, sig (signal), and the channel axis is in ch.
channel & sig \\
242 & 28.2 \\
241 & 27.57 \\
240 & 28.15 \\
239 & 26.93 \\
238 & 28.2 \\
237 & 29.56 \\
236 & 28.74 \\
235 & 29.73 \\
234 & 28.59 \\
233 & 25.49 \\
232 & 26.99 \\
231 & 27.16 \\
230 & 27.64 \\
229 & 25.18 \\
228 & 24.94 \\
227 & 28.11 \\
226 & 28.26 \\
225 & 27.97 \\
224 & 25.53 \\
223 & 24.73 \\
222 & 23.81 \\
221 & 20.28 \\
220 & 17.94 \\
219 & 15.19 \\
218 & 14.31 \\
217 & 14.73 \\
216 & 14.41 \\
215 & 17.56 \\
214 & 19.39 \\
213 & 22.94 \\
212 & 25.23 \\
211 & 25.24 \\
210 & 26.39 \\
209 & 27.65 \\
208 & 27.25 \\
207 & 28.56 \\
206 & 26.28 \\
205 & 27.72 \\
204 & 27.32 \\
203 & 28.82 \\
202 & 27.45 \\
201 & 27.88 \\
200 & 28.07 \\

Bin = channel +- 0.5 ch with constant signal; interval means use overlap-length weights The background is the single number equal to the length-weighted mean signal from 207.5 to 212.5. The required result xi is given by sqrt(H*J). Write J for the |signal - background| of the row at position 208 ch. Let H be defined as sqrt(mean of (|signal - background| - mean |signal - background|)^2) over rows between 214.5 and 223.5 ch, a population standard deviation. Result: 1.8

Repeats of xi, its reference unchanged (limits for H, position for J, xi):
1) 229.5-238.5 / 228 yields 1.2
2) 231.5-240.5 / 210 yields 0.2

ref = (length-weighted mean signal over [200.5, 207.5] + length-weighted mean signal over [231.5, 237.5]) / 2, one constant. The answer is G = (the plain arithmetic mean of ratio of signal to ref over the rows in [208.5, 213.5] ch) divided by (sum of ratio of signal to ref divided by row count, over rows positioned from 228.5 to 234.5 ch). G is 0.95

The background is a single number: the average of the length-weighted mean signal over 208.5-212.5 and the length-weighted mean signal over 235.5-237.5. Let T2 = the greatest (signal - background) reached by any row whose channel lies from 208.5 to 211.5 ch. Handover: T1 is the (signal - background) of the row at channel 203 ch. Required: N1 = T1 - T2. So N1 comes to 1.2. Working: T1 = 1.2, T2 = 0.0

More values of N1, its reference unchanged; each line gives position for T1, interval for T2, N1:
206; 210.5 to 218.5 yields 1.0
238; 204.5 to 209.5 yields -0.4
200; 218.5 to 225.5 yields 0.1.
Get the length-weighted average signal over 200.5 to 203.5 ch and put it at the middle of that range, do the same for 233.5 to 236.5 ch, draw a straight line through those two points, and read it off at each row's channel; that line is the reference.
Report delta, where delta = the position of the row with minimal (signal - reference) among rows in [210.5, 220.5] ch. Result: 218 ch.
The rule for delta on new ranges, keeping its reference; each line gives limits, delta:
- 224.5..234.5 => 228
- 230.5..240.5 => 233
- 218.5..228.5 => 219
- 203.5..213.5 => 213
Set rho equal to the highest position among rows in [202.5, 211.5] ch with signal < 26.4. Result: 211 ch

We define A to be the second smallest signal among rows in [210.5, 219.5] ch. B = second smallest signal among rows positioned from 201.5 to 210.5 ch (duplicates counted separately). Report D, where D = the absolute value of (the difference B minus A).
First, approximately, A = 14.41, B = 26.39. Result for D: 12.0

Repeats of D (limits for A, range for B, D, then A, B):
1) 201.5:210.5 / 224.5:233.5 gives 1.2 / 26.39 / 25.18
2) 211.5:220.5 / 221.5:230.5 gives 10.3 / 14.41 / 24.73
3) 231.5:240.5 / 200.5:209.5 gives 0.3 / 26.93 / 27.25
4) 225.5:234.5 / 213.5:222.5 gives 10.8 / 25.18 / 14.41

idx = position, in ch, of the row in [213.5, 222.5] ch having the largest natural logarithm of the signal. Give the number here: 222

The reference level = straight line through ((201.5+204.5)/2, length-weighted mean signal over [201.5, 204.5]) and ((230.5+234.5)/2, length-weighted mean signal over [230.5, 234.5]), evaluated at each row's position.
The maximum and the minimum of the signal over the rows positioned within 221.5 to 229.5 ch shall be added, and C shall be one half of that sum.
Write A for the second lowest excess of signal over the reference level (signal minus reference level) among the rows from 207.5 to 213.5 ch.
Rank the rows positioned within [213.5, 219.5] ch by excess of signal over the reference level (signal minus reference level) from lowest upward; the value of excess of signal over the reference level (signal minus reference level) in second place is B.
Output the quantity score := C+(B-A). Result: 15.3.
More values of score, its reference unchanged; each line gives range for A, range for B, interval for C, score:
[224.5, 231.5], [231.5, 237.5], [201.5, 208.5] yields 29.4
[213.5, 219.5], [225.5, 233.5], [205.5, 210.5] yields 38.5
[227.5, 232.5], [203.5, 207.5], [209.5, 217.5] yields 21.9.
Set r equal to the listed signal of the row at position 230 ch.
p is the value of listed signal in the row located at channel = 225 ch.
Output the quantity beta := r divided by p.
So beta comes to 0.99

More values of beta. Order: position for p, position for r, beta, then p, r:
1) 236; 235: 1.03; 28.74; 29.73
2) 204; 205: 1.01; 27.32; 27.72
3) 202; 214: 0.71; 27.45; 19.39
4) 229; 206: 1.04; 25.18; 26.28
